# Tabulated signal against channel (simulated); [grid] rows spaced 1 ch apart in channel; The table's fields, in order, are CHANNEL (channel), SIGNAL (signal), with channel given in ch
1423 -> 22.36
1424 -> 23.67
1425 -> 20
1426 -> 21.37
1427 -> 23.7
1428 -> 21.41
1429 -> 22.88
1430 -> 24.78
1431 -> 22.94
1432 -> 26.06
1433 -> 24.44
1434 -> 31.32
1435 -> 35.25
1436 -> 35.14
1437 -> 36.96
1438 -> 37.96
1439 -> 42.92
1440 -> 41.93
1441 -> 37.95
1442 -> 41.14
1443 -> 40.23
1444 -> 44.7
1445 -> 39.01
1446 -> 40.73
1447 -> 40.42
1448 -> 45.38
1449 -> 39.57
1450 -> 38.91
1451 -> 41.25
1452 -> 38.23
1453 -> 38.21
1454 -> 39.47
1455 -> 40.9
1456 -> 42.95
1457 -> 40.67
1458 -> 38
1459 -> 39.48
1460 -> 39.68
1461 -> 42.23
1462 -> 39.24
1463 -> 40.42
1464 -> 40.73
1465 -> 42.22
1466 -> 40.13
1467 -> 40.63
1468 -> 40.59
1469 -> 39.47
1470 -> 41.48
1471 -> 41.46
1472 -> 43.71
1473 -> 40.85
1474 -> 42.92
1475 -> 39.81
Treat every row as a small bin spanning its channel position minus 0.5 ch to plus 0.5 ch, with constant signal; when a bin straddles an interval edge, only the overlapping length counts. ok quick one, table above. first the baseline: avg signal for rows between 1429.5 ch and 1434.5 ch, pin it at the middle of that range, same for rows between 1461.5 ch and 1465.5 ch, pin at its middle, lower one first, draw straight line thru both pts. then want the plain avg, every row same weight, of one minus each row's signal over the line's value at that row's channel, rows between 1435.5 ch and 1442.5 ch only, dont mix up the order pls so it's -0.34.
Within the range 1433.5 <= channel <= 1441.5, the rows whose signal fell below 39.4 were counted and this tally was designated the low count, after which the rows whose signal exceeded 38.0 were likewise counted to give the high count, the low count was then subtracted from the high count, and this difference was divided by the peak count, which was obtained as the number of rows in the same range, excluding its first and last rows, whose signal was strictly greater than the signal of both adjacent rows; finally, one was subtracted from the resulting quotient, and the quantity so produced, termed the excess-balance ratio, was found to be -3.00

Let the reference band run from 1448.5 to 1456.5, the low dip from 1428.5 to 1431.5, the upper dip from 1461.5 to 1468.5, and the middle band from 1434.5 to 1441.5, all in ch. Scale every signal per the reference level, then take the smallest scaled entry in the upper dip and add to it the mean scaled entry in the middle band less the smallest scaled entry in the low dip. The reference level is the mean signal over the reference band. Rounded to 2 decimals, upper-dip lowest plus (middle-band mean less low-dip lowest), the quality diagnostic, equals 1.37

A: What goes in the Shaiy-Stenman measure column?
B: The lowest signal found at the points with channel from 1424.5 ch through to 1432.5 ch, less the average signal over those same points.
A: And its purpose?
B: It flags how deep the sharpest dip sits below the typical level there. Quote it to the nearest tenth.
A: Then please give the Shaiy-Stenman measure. -2.9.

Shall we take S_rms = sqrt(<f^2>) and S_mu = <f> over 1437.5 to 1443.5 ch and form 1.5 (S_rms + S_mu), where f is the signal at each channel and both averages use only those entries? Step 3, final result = 121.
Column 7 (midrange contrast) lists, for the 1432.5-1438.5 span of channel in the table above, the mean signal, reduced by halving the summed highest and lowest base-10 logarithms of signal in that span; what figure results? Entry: 32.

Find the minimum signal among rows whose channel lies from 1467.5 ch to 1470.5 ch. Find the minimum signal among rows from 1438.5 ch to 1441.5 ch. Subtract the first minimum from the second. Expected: -1.5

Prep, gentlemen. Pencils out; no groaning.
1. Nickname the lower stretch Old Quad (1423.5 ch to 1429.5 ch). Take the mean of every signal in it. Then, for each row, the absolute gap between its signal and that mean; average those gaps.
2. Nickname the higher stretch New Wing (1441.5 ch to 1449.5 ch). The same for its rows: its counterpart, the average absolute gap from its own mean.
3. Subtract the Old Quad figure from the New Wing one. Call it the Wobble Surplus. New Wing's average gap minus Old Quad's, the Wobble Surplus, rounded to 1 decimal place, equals 0.6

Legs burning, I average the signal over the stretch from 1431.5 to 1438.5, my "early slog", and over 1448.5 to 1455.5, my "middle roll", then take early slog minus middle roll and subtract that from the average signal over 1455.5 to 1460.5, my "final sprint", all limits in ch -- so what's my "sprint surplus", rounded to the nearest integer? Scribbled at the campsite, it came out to 47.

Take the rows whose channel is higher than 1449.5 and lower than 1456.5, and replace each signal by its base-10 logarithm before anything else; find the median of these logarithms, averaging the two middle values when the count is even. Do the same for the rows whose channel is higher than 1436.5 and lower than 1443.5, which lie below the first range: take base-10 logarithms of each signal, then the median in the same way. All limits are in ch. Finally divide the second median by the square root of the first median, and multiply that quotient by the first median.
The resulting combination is 2.03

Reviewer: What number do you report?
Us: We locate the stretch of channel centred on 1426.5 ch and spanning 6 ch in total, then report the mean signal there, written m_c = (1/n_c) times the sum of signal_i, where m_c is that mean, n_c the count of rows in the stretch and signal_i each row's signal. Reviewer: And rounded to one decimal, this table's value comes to 22.2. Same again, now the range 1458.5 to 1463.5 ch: 40.2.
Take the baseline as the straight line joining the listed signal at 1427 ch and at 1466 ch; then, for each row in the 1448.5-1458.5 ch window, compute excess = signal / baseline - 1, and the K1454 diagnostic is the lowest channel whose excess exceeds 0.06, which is 1449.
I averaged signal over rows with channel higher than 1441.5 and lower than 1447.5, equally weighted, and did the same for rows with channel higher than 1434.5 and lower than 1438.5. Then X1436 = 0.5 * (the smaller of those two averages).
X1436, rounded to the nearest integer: 18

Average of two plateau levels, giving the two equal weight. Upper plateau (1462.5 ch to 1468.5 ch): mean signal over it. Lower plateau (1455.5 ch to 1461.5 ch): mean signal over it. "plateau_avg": 40.6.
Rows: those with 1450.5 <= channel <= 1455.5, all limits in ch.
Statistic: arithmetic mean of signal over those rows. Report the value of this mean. 39.6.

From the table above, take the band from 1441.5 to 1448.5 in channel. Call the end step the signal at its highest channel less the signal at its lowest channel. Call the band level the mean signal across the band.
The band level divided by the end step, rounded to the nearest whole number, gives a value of 10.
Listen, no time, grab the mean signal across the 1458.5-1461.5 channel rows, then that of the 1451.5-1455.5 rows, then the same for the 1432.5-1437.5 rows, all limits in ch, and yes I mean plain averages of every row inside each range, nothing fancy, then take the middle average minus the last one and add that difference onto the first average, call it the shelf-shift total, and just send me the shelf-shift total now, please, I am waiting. 47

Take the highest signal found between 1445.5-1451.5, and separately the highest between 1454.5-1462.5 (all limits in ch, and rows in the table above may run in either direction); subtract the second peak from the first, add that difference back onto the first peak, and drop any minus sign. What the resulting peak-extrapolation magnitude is 48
